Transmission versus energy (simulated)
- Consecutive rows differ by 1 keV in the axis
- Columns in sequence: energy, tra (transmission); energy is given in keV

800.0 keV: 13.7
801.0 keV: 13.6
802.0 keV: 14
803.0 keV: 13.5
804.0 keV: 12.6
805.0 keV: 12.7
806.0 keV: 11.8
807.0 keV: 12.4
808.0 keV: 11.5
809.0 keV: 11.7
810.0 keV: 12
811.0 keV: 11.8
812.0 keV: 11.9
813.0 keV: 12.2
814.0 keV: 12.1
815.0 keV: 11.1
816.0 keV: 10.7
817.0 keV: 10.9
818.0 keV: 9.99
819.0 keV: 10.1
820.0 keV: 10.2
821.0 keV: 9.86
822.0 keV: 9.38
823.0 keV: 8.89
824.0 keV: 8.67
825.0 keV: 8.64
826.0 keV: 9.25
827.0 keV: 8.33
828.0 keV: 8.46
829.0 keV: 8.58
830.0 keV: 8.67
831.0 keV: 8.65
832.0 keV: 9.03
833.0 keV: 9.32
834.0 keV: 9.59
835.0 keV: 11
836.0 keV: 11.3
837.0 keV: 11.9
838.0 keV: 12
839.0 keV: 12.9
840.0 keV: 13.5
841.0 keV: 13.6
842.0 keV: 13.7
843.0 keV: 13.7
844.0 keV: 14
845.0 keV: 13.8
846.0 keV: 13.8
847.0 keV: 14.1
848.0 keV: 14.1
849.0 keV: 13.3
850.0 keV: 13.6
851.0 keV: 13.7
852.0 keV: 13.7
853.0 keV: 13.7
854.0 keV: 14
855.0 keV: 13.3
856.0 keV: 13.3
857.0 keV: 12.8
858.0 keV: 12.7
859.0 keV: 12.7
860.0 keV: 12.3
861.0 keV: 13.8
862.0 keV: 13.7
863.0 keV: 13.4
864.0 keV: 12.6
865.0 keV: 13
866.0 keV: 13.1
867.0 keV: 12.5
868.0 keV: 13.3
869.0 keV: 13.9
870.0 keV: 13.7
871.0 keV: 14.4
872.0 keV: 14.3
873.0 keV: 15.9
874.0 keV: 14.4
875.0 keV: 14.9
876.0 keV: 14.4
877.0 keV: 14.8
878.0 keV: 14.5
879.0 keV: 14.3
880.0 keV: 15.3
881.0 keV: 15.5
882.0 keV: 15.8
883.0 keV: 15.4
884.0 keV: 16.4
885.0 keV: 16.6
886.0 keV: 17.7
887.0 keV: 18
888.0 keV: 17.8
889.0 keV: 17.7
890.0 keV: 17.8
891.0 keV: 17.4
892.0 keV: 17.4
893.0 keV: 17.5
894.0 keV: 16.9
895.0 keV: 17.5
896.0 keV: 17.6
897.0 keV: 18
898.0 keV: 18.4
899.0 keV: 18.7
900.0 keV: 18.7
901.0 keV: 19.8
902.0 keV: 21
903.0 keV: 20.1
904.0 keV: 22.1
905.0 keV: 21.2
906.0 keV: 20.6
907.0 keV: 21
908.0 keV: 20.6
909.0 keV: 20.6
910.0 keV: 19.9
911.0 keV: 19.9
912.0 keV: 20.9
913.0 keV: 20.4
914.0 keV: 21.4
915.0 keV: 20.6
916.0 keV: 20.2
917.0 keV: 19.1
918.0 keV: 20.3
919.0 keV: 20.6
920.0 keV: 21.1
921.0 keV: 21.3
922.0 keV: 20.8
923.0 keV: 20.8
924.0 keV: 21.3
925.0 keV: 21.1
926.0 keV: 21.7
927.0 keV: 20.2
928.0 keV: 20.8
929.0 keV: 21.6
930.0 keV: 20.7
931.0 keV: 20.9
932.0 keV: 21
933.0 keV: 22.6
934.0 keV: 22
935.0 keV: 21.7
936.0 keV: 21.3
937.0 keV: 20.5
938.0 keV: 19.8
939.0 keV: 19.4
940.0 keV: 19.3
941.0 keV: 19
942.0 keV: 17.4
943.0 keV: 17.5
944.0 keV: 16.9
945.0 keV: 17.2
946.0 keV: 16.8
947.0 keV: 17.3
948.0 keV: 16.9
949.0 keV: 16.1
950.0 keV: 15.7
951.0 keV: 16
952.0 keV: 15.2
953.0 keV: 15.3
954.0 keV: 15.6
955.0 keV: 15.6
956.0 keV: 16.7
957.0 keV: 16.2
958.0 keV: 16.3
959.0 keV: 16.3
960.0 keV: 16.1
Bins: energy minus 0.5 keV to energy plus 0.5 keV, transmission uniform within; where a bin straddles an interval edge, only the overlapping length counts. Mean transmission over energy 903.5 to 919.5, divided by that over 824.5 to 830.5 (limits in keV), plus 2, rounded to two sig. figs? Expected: 4.4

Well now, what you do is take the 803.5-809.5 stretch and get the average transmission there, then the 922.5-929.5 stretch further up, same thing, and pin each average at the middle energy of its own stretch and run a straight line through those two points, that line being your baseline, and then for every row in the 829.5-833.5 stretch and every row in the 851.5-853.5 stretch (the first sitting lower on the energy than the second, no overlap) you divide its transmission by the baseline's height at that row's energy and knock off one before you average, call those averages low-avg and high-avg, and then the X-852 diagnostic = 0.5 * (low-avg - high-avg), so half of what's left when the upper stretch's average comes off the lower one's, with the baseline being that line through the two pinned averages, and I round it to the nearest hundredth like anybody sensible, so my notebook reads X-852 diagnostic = -0.12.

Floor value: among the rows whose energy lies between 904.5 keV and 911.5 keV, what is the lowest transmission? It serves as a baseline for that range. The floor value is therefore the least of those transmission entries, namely 19.9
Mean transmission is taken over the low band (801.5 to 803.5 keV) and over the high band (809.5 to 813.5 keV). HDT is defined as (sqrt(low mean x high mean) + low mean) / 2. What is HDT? 13.3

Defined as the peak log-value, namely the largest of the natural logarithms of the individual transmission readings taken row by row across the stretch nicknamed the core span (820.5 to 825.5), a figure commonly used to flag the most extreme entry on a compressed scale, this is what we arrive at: 2.29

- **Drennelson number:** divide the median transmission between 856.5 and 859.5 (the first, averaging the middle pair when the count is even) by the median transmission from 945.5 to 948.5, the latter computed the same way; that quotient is 0.75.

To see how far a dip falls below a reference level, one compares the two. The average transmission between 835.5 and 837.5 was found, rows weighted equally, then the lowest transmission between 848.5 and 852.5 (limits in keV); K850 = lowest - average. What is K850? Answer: 1.7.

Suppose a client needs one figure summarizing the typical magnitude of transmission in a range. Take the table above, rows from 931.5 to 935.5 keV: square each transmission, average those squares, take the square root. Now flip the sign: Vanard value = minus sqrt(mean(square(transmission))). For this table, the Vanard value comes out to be -22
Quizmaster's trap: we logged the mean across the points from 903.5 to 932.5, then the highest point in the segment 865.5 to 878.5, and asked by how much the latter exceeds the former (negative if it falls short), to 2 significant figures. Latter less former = -4.9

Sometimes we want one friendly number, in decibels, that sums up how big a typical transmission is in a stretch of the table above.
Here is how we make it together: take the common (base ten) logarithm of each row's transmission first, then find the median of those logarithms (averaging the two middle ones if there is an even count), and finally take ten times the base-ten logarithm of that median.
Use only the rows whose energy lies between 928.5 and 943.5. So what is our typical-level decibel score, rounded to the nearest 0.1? 1.2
